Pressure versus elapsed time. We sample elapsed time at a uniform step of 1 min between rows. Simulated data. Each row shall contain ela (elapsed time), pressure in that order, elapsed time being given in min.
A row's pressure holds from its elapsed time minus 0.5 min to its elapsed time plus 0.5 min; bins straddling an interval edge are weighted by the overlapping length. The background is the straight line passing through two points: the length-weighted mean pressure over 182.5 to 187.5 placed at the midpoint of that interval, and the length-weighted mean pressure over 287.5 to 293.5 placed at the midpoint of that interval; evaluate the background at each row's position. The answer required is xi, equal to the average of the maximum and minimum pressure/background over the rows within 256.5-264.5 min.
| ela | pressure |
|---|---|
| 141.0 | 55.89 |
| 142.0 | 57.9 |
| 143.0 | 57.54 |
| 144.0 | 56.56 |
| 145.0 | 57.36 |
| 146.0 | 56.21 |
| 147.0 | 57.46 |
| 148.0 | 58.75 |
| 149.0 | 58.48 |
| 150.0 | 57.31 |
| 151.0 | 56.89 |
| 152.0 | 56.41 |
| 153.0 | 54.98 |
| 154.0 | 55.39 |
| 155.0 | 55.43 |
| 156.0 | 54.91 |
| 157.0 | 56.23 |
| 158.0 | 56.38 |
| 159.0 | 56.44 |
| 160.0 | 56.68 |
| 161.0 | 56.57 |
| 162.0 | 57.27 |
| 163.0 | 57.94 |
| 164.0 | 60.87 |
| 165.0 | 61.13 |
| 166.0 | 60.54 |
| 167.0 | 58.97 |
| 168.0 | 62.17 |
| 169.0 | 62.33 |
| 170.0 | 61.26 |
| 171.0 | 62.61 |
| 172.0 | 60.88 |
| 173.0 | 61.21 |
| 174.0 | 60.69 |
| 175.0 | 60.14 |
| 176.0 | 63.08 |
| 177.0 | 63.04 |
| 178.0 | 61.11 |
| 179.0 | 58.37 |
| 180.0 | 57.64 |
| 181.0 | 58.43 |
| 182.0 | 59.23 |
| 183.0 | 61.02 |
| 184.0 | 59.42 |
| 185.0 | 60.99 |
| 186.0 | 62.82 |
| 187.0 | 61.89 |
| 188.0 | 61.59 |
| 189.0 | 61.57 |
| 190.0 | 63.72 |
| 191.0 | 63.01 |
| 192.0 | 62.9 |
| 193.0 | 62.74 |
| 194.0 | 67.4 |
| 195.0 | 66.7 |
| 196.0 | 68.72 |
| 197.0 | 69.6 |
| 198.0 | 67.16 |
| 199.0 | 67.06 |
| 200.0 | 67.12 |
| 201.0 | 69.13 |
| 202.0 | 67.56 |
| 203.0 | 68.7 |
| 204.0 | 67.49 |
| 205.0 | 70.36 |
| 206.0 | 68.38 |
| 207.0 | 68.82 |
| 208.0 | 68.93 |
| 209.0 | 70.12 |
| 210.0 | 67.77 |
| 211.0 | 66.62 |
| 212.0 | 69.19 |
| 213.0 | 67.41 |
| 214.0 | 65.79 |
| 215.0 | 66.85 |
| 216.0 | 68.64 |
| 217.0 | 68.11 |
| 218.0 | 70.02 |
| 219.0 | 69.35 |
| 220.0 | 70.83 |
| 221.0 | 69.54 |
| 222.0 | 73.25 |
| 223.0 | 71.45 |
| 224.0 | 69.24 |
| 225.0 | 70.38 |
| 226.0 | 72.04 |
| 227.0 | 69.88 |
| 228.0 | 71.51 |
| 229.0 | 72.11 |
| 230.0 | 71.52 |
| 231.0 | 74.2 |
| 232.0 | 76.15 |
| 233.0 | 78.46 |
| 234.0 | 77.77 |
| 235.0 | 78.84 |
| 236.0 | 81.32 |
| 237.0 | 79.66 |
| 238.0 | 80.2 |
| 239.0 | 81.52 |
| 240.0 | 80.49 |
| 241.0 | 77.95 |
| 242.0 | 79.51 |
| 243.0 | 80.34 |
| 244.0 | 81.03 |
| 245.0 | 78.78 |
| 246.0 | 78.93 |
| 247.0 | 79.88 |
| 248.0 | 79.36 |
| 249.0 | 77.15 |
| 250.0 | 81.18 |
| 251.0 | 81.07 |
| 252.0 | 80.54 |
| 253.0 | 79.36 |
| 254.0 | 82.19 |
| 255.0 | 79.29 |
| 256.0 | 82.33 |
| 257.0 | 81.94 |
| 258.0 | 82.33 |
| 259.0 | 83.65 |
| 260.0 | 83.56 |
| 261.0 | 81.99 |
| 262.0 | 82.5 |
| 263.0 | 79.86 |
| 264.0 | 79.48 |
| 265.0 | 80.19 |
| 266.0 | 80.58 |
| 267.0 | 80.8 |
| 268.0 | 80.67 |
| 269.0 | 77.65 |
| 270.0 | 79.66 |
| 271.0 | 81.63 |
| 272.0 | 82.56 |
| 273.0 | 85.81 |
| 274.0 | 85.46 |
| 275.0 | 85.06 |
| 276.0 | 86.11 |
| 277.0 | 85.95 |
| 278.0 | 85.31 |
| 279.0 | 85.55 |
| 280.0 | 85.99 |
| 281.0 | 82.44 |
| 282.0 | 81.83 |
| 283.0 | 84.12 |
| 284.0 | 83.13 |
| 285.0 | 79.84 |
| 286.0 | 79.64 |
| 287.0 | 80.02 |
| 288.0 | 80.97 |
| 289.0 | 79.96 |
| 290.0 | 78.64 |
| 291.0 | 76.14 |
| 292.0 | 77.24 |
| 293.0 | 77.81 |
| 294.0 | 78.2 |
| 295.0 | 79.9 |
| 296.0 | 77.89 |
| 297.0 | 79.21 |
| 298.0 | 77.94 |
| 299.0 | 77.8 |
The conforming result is 1.11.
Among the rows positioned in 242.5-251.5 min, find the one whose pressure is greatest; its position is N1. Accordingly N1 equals 250.0 min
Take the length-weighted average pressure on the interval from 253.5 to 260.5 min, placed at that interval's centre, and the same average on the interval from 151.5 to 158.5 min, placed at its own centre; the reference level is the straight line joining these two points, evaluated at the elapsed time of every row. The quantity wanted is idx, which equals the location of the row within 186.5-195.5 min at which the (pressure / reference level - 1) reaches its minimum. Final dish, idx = 189.0 min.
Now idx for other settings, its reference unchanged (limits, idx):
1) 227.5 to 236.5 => 230.0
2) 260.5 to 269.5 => 269.0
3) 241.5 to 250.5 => 249.0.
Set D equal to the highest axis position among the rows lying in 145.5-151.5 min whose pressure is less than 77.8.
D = 151.0 min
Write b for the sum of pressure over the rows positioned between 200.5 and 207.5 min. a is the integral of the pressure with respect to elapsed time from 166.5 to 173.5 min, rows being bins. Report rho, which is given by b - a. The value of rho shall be 51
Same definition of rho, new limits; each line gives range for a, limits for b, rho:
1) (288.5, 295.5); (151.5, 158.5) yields -158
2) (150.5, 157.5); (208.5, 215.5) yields 84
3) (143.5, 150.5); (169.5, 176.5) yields 28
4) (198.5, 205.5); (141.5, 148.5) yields -76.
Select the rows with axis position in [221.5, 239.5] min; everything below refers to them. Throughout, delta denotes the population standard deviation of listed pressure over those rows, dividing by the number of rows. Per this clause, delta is 4.1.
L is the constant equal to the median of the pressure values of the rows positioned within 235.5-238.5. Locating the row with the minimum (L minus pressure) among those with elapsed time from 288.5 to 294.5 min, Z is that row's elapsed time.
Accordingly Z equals 289.0 min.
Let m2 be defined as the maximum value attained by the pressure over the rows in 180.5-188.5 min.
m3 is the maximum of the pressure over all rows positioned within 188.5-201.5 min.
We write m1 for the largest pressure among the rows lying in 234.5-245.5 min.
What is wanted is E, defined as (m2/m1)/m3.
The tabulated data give 0.0111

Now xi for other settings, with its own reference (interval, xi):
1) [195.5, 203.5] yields 1.08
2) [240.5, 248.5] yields 1.13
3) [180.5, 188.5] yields 0.99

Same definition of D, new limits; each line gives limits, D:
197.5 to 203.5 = 203.0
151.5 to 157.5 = 157.0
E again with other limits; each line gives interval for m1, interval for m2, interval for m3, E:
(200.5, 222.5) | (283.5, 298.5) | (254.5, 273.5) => 0.0132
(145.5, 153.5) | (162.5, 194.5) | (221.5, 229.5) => 0.0157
